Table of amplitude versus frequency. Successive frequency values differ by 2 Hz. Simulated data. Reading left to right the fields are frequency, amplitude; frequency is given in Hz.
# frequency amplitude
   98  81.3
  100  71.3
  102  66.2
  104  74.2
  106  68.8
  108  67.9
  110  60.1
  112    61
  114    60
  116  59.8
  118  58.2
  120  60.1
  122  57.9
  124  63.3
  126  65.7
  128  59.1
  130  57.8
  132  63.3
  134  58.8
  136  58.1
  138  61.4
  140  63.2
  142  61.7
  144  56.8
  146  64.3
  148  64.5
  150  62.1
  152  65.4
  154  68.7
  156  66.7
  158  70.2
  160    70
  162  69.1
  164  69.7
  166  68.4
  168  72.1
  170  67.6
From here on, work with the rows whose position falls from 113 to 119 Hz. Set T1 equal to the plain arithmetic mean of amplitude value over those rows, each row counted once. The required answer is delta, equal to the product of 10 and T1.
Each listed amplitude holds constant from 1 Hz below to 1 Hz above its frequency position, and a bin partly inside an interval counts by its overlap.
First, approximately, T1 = 59.3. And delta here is 593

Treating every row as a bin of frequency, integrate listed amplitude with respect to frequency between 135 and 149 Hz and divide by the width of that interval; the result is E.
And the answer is 61.4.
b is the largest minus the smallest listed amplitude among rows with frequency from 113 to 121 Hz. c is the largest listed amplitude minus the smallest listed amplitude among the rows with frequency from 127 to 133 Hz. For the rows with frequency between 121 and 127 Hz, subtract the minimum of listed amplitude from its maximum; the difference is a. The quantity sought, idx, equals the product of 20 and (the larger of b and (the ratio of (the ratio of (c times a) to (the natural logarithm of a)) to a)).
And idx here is 54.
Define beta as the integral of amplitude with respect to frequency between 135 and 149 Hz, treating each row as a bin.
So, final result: 860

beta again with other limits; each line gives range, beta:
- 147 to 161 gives 935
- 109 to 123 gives 834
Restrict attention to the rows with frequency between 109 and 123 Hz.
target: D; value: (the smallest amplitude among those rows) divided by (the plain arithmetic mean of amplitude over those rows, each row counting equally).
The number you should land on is 0.972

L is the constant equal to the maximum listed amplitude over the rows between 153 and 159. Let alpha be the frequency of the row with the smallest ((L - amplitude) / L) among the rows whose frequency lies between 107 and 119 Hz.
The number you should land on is 108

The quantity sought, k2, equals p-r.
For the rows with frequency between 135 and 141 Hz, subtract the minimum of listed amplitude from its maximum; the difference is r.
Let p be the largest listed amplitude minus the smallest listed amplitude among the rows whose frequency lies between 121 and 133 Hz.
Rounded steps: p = 7.9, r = 5.1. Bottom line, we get 2.8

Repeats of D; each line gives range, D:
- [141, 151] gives 0.918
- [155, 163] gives 0.967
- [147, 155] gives 0.953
